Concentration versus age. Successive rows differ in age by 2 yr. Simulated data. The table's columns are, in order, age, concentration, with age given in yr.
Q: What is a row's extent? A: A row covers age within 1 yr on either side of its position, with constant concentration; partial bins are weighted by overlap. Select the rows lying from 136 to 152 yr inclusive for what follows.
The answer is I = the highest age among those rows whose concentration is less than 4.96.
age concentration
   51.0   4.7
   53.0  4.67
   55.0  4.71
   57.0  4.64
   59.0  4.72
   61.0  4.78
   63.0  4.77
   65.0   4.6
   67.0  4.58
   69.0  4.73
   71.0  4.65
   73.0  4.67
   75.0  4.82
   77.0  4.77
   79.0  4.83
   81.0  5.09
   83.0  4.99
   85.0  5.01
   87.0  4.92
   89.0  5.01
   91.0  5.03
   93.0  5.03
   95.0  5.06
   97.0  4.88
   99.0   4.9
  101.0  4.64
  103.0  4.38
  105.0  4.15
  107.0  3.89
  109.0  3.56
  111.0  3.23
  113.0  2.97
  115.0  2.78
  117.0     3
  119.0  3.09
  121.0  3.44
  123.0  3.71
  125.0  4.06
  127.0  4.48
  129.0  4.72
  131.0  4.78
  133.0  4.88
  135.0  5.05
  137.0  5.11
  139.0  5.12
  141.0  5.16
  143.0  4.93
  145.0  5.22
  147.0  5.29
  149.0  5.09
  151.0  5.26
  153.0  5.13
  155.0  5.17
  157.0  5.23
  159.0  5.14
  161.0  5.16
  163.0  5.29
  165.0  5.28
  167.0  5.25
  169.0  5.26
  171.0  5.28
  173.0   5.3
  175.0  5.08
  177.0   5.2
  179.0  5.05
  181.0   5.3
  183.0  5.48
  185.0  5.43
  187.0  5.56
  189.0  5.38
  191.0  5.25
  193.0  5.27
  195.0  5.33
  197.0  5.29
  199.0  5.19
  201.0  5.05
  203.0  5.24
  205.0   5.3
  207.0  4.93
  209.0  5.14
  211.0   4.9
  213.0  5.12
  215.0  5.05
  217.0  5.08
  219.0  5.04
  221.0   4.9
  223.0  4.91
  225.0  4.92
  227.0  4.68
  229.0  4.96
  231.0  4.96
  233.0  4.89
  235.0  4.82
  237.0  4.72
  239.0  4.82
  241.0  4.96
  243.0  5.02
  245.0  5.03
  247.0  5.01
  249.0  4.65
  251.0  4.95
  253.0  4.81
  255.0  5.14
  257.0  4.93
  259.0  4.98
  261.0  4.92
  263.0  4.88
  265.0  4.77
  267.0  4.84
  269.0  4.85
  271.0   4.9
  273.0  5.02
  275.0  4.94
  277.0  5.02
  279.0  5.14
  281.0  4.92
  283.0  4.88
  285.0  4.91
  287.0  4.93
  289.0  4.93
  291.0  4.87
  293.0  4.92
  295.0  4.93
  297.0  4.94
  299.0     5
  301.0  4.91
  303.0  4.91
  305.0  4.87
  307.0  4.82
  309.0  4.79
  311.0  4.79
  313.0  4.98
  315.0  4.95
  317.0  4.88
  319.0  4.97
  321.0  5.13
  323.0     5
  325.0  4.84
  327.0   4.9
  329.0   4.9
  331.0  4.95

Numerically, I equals 143.0 yr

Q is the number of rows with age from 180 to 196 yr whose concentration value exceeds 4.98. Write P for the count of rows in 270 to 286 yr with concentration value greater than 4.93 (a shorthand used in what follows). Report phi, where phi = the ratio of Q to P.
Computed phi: 2.0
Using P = 4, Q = 8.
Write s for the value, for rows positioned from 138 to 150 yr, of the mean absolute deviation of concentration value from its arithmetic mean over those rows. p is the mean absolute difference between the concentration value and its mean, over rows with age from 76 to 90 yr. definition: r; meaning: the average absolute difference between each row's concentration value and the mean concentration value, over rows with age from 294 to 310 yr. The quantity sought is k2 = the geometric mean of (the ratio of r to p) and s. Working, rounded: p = 0.09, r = 0.052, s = 0.088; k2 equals 0.23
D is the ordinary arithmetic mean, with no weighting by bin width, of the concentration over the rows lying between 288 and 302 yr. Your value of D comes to 4.93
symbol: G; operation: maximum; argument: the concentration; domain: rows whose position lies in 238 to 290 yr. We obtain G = 5.14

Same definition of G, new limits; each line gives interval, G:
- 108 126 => 4.06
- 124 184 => 5.48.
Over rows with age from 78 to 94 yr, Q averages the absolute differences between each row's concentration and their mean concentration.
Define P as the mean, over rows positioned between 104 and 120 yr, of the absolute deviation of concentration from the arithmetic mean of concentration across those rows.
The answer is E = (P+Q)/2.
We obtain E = 0.228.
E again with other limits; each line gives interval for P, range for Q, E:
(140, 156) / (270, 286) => 0.075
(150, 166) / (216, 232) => 0.068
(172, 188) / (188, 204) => 0.105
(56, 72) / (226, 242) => 0.079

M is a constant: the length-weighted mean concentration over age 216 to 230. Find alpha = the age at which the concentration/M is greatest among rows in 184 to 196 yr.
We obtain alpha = 187.0 yr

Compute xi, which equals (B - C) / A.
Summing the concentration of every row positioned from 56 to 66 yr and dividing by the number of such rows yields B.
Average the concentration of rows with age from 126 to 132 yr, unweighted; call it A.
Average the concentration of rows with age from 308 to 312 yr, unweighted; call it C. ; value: -0.019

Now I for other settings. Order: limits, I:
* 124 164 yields 143.0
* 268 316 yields 315.0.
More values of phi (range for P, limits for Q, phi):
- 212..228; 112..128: 0.0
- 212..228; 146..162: 2.0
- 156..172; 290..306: 0.1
